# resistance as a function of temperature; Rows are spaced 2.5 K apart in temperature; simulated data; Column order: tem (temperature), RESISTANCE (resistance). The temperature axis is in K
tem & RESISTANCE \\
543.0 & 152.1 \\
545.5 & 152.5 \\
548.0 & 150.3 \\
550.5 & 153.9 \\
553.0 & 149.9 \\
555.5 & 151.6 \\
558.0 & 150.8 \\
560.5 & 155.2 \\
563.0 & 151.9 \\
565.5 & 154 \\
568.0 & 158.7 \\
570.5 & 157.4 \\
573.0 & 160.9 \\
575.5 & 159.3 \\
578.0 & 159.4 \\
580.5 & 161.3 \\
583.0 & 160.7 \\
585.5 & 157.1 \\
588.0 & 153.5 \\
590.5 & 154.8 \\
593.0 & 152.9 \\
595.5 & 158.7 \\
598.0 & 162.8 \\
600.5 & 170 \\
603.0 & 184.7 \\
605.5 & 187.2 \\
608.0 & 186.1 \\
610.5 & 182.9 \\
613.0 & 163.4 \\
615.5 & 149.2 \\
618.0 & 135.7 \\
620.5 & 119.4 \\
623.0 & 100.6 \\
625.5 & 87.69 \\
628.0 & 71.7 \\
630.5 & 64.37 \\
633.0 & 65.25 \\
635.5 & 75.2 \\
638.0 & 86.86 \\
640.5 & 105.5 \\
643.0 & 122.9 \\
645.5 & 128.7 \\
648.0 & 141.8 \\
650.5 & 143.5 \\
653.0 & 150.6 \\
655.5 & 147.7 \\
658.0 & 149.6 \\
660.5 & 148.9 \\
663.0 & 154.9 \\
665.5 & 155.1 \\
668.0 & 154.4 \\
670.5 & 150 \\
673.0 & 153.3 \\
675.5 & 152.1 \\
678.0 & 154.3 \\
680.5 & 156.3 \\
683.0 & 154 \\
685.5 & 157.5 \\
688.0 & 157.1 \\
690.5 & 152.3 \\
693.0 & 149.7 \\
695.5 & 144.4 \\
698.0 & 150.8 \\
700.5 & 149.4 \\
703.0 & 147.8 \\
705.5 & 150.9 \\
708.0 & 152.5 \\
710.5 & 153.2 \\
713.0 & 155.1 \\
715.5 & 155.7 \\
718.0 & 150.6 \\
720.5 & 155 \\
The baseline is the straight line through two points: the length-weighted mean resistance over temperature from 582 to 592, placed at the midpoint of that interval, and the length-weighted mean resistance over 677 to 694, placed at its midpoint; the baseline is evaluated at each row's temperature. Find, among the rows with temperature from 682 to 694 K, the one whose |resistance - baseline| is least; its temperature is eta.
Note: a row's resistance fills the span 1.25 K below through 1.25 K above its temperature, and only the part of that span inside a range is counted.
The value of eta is 683.0 K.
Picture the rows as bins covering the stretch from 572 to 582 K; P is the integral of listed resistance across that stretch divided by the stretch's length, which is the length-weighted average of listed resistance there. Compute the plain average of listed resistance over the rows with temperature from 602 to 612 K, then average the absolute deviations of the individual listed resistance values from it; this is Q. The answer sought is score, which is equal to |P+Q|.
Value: 162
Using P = 160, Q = 1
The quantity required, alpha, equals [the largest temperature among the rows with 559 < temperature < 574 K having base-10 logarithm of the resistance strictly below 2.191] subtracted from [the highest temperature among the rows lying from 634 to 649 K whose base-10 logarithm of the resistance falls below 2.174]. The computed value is 82.5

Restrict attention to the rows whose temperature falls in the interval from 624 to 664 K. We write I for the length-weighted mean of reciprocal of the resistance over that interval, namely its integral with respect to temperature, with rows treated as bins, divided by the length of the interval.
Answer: 0.0096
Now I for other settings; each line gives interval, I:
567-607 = 0.0062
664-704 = 0.0066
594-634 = 0.0084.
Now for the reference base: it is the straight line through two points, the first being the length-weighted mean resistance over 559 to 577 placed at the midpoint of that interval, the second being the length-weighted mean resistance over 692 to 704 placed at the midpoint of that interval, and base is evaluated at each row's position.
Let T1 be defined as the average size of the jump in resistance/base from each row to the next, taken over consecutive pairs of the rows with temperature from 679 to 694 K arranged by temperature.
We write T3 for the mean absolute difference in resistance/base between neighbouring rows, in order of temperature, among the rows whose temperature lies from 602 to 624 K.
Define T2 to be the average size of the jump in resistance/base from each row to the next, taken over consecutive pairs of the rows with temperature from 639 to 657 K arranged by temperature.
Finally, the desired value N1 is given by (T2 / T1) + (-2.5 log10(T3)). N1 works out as 5.9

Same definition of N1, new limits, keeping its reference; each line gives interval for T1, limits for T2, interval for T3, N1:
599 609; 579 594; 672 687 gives 4.9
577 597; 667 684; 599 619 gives 4.0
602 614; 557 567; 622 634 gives 3.6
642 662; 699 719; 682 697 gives 4.6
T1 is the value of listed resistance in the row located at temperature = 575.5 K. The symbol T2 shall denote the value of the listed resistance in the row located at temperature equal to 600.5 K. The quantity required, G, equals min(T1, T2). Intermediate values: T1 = 159.3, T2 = 170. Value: 159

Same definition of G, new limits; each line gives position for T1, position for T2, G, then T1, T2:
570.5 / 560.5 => 155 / 157.4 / 155.2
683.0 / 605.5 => 154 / 154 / 187.2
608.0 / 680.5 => 156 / 186.1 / 156.3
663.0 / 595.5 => 155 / 154.9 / 158.7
